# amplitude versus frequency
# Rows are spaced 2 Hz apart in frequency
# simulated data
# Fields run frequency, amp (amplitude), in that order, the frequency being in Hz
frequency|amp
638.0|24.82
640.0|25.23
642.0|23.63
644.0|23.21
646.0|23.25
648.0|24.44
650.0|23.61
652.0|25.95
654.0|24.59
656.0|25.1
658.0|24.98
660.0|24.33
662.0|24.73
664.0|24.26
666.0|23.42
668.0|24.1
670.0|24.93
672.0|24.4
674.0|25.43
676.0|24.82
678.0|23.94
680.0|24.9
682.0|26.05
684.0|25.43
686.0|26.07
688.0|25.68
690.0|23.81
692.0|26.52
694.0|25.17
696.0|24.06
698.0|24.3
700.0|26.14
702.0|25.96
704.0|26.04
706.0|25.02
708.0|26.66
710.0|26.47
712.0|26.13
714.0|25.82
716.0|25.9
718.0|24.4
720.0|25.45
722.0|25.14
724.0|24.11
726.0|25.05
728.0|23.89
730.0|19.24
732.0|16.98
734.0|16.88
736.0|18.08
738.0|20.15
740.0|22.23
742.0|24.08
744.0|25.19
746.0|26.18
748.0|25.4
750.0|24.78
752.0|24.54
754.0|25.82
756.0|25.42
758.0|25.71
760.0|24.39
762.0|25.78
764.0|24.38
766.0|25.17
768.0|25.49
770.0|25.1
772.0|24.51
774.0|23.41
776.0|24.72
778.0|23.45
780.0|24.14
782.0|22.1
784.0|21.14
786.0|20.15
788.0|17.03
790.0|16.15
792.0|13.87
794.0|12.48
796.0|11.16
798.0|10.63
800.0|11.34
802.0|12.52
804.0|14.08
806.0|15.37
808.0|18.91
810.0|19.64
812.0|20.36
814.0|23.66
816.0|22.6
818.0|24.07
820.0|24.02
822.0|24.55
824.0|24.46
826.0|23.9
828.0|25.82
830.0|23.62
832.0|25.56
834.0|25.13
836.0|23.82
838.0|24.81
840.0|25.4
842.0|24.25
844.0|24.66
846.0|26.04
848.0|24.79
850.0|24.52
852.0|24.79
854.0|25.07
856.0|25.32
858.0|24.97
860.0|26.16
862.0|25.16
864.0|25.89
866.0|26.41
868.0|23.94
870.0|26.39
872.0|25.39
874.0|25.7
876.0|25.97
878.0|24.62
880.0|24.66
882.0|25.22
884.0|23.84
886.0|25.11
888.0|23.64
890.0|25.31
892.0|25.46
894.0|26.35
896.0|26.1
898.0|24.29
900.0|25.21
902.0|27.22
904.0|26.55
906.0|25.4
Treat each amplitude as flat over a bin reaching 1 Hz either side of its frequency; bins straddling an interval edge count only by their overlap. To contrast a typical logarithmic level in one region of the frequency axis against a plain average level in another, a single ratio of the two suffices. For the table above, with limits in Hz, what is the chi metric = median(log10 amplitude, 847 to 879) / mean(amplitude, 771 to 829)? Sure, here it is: 0.0713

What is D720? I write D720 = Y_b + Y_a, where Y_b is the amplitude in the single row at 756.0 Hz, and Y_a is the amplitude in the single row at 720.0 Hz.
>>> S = 50.9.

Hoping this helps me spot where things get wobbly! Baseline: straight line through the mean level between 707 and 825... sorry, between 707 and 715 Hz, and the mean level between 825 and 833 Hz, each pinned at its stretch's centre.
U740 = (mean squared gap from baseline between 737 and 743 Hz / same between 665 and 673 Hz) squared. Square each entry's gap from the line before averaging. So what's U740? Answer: 5.4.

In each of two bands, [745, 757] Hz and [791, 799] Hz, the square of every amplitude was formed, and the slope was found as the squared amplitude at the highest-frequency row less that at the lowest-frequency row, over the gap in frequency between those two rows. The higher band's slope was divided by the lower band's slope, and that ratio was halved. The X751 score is 2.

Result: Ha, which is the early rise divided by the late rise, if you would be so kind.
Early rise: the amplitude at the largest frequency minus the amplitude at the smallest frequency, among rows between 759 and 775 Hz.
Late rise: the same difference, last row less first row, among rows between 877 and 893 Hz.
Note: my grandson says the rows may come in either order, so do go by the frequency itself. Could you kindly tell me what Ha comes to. -1.17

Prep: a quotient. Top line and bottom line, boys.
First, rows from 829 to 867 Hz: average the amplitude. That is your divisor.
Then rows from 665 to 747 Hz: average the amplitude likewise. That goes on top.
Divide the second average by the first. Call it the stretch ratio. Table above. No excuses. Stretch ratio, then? 0.97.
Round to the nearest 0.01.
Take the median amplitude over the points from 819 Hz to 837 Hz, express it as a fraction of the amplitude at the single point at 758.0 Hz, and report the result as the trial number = 0.95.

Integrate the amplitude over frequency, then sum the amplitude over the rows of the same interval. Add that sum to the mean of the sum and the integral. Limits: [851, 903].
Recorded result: 1645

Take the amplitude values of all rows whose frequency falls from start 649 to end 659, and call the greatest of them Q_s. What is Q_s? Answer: 25.95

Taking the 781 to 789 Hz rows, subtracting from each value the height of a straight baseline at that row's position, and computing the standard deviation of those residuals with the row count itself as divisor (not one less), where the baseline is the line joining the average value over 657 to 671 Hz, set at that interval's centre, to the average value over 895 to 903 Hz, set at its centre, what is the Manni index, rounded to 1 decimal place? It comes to 1.9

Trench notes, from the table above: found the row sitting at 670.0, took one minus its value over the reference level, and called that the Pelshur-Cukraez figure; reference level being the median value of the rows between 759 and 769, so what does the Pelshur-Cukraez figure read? 0.010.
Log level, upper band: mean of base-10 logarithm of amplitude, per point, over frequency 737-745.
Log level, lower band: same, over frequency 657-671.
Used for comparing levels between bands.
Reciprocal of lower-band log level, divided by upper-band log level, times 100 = 53.1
